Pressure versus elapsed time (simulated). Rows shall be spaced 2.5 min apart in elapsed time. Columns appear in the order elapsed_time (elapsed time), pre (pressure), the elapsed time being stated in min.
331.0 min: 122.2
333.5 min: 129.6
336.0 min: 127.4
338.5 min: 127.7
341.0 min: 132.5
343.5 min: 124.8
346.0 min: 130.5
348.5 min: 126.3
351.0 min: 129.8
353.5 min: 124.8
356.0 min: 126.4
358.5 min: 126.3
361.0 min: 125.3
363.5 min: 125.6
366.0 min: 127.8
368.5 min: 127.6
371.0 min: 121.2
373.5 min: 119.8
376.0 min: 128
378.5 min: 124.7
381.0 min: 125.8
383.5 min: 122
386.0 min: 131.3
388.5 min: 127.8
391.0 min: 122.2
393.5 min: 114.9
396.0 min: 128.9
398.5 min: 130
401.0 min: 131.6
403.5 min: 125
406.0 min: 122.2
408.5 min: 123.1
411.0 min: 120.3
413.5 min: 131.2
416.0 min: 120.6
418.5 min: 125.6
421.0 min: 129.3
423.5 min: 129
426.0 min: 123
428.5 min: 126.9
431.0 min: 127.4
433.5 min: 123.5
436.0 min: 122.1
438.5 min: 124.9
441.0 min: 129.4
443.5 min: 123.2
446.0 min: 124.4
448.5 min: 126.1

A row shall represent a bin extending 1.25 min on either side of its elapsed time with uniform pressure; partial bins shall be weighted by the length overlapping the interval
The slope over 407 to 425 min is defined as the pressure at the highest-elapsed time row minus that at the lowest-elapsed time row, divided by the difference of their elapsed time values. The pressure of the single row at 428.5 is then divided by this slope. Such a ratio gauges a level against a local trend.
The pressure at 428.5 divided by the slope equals 323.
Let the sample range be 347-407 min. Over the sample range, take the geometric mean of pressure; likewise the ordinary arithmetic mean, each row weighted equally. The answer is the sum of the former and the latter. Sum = 251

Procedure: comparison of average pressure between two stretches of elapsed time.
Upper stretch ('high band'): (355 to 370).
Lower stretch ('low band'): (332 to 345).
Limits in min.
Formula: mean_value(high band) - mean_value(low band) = -1.9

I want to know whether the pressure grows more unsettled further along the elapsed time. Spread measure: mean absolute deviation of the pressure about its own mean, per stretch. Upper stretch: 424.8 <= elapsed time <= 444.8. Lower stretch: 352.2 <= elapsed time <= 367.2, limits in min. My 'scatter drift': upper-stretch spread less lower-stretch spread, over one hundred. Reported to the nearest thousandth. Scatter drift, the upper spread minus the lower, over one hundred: 0.013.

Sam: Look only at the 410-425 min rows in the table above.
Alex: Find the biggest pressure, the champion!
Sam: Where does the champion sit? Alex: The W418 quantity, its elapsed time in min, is 413.5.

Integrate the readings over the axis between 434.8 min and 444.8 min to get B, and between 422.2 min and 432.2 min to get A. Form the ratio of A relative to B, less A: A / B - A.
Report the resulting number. -1265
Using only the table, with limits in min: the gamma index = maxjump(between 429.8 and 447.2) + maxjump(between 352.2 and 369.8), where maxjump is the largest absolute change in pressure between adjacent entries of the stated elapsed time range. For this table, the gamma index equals 8.4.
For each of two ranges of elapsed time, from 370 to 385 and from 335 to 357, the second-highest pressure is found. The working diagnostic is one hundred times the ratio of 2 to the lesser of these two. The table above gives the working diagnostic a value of 1.59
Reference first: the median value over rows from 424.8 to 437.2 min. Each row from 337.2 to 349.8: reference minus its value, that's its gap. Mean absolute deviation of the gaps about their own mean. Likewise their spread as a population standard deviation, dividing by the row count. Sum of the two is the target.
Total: 5.3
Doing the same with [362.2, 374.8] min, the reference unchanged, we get 6.4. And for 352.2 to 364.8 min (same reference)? 1.1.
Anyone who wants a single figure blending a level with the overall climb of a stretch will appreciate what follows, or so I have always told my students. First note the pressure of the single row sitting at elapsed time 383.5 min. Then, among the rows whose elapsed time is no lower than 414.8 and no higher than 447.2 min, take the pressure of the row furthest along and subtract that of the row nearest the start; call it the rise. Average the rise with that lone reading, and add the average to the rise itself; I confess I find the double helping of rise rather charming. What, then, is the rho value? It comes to 67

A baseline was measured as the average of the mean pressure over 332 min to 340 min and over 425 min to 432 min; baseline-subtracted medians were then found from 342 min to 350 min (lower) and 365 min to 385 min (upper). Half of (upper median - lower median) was -0.5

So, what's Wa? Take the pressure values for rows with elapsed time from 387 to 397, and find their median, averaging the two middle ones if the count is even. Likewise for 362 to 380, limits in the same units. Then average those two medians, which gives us 125.3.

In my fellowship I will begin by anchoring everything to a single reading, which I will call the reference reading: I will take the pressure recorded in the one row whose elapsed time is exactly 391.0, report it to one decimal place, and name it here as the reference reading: 122.2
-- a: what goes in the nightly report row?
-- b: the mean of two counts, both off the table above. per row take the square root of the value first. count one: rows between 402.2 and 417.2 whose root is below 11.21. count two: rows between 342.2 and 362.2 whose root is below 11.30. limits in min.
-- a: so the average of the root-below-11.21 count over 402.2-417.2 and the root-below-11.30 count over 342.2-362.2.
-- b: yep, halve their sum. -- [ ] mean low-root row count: 5.5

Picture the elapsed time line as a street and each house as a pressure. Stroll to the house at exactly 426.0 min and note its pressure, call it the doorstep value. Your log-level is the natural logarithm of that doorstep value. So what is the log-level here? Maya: 4.81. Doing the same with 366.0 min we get 4.85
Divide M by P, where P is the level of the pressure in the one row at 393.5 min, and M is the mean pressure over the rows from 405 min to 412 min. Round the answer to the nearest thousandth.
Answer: 1.061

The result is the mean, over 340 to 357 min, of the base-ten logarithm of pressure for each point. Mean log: 2.11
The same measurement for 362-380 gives 2.10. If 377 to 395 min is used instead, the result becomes 2.09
